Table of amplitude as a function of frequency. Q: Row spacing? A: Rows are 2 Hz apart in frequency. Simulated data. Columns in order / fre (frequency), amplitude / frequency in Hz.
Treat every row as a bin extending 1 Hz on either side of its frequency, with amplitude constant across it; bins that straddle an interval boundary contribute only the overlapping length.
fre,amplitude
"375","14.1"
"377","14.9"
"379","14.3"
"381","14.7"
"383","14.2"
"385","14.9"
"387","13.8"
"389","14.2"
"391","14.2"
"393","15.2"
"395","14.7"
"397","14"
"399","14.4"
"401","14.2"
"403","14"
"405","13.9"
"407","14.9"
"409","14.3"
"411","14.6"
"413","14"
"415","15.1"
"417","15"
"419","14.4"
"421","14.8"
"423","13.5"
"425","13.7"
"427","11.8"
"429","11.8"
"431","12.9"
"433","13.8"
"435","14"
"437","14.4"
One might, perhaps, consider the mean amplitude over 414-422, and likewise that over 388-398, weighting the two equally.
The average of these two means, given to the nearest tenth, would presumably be 14.6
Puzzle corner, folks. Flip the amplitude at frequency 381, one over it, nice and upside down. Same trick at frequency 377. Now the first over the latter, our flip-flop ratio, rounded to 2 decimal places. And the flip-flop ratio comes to 1.01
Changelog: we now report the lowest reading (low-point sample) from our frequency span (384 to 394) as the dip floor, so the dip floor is 13.8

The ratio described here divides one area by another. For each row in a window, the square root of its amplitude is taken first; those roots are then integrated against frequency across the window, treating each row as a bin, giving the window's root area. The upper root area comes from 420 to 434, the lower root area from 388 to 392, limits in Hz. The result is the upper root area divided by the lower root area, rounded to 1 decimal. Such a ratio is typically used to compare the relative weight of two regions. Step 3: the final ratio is 3.4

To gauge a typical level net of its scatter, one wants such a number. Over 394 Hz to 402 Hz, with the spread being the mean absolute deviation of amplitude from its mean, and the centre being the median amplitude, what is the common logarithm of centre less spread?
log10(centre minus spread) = 1.15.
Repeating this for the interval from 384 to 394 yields 1.14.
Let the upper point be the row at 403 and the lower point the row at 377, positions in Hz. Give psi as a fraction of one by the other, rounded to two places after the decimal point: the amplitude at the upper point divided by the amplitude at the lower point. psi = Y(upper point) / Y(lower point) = 0.94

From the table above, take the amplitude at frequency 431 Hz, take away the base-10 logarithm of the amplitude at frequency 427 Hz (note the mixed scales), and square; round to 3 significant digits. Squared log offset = 140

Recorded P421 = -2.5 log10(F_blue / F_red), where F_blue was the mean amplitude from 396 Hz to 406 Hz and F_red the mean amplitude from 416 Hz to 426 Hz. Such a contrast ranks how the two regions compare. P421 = 0.014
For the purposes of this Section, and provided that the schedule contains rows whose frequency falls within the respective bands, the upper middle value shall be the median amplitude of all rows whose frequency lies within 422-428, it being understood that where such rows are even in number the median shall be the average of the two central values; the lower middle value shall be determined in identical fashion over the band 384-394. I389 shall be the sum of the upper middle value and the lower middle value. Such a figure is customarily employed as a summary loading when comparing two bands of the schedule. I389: 27.7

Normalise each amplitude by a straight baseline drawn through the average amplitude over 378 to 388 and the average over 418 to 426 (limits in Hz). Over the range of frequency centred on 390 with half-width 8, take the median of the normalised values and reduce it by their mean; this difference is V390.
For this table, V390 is -0.014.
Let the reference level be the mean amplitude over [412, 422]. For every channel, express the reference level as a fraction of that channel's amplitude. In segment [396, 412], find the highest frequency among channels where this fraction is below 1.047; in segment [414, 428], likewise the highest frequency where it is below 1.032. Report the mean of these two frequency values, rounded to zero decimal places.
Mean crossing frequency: 416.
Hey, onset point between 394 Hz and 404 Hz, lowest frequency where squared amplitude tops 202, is 395 Hz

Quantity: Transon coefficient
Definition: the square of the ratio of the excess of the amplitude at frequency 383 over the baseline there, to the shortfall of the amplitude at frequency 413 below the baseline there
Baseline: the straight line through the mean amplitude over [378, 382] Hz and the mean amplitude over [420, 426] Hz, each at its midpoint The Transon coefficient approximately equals 5.2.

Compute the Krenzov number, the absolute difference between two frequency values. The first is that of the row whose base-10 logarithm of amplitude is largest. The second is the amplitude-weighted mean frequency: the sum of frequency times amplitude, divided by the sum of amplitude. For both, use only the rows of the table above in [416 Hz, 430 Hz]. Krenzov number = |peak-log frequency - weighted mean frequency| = 5.7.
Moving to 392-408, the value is 6.9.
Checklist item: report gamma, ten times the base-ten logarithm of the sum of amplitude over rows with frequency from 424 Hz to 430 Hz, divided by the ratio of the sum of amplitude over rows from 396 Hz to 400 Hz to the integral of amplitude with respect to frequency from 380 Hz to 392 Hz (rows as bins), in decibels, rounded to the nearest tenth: 23.5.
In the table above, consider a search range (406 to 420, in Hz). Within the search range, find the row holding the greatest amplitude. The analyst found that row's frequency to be 415 Hz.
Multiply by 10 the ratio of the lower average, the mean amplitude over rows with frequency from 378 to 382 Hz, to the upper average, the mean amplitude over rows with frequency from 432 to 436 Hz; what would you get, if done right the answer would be 10.4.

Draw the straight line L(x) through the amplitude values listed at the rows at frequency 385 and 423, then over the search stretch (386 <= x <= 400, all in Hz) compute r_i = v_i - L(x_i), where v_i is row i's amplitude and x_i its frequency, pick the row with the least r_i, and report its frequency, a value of 387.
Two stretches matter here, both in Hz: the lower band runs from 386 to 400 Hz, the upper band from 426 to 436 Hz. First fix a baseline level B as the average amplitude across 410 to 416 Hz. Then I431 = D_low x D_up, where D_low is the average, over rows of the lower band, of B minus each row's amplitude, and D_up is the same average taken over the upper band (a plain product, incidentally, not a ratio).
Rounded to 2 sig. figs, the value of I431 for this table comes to 0.36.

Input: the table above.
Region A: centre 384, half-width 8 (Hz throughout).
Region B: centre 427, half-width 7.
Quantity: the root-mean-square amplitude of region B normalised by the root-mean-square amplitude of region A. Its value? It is 0.92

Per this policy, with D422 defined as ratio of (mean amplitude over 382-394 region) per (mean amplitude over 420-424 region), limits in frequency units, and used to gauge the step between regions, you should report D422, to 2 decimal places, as 1.02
